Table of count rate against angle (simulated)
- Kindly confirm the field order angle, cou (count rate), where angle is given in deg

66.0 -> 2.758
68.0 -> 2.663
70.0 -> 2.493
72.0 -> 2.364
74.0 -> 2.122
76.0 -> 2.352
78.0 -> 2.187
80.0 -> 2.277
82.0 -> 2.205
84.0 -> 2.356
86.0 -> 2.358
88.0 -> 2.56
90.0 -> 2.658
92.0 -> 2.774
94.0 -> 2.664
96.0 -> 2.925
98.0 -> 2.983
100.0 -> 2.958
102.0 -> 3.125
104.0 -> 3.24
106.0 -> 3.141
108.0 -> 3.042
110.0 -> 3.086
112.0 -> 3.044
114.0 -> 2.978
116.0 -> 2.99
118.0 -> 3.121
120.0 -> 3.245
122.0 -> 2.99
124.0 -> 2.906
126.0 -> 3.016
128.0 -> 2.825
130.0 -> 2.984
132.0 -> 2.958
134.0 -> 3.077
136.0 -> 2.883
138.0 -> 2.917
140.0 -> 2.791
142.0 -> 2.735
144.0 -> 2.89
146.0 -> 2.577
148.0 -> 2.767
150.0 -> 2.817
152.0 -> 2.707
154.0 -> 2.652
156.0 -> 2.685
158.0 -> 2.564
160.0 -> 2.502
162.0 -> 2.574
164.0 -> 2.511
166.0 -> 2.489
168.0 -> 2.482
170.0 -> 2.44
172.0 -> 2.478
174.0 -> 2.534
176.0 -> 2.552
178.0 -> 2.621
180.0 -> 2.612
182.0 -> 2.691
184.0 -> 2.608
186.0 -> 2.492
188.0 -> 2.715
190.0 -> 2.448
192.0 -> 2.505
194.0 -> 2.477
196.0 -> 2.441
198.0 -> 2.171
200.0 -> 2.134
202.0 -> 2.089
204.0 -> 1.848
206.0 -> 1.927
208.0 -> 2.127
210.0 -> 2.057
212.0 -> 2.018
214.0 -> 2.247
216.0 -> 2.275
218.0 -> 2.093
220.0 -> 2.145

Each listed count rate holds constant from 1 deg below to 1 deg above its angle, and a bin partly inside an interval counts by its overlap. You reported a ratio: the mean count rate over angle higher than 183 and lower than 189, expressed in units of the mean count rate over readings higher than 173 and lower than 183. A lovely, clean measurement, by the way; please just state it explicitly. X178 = 1.0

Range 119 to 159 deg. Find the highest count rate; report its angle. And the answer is 120.0 deg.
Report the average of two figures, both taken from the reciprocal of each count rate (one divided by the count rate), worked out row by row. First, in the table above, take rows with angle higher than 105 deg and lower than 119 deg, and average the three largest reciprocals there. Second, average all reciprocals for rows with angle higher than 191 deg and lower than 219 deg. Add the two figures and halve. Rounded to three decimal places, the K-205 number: 0.398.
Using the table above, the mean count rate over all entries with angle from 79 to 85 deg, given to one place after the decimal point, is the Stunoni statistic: 2.3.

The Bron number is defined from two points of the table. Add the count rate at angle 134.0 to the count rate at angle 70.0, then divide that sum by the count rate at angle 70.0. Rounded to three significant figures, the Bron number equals 2.23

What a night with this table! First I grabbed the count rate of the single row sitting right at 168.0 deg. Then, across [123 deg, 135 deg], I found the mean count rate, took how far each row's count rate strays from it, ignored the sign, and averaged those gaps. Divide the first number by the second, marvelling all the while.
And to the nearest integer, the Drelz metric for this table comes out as 38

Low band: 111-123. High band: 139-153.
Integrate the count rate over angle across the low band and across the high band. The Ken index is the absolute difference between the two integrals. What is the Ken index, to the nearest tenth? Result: 1.8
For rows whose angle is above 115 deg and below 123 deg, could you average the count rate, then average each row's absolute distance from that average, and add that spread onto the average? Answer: 3.18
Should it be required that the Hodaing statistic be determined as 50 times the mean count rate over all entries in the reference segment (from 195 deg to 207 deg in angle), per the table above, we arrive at 105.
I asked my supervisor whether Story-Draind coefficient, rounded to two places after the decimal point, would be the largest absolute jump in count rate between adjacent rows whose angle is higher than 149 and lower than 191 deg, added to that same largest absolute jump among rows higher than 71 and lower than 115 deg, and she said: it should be 0.53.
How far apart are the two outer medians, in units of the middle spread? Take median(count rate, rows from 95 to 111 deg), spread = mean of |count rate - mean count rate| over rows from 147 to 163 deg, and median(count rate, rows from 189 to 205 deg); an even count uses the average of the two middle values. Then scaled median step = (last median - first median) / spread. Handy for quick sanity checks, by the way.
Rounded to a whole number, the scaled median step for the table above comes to -9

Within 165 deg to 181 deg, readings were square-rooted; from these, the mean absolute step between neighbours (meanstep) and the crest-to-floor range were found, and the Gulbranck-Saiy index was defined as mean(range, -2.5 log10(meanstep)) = 2.49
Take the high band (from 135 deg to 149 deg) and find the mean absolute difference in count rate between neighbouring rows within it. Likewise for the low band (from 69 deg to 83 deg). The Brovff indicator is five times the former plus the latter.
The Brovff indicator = 0.9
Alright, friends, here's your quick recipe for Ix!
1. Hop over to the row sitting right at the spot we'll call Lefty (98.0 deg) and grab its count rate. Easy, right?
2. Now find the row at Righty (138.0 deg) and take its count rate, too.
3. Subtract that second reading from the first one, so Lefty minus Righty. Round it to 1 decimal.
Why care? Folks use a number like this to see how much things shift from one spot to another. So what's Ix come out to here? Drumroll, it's 0.1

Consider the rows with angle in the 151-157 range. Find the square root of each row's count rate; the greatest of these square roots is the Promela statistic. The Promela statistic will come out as 1.65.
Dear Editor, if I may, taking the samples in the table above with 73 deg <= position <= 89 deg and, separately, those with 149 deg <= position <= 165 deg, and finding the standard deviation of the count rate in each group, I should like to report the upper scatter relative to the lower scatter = 0.79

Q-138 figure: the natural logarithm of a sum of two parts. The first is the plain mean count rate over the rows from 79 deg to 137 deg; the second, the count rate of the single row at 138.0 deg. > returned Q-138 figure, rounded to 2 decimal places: 1.76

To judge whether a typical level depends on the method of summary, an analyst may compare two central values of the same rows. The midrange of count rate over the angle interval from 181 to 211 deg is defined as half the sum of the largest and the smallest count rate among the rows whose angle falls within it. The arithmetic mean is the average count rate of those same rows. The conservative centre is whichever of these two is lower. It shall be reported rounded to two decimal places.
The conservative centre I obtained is 2.28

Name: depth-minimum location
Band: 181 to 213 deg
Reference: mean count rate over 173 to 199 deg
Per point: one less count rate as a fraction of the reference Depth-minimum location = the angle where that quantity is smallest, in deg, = 188.0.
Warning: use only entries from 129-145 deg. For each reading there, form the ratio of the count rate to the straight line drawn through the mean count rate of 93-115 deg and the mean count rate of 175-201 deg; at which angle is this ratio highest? 134.0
